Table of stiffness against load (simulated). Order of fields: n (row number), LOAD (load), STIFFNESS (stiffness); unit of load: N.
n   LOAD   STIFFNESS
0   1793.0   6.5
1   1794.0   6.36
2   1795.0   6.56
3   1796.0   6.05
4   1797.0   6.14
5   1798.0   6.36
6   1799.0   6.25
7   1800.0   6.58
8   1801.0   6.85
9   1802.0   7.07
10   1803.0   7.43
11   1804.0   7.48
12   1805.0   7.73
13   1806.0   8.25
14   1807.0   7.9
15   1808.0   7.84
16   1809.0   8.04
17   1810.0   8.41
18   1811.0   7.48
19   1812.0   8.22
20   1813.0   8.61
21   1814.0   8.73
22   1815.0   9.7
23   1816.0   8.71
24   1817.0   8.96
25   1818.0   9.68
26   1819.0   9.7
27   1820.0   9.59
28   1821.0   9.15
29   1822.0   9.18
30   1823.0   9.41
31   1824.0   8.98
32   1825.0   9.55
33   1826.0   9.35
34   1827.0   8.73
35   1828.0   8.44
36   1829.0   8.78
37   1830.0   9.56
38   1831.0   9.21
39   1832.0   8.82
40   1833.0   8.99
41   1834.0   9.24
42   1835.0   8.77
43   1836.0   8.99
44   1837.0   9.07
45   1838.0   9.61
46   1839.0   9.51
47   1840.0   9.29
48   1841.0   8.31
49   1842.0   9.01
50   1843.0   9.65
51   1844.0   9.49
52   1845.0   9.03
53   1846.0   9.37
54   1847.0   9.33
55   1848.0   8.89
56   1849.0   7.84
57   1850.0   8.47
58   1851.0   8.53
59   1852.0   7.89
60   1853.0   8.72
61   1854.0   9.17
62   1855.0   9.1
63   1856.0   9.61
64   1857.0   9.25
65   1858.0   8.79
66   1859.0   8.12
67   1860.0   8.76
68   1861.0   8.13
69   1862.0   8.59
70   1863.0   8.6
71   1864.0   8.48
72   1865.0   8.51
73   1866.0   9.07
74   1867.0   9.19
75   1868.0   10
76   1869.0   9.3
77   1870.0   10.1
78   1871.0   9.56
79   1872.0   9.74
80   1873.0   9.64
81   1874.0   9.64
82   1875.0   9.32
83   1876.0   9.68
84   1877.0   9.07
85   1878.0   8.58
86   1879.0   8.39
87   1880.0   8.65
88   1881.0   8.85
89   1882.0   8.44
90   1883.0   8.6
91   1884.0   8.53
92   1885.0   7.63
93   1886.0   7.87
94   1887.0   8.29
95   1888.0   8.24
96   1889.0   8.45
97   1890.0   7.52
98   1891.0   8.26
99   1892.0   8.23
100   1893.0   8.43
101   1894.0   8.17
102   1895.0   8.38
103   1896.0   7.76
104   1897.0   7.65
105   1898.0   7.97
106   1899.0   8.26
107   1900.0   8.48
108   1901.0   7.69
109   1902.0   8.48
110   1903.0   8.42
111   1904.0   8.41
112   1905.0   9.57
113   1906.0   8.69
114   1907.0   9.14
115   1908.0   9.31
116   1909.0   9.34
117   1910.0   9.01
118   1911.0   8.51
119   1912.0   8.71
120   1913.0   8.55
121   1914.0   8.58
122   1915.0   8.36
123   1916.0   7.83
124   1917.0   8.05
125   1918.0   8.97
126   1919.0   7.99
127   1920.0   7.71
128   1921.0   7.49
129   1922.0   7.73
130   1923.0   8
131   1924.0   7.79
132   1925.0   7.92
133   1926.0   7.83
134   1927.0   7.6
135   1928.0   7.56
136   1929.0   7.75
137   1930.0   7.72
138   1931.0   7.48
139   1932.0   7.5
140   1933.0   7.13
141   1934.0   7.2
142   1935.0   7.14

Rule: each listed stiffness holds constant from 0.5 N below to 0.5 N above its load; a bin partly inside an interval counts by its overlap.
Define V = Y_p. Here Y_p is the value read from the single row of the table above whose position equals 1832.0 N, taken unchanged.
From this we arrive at 8.82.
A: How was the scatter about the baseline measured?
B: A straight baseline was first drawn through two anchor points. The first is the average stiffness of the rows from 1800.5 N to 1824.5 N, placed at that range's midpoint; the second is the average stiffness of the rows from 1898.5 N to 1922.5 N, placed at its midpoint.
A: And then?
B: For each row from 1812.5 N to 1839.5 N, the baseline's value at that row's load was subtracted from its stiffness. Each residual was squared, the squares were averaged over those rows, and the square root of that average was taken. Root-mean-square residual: 0.78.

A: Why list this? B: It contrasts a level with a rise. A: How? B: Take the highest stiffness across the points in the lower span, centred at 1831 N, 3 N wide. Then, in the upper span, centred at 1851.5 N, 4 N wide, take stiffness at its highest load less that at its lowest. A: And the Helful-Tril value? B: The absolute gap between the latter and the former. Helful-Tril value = 9.3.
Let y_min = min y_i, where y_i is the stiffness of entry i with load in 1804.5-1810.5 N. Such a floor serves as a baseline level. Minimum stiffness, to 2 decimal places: 7.73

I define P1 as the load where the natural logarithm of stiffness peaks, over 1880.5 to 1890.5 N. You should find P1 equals 1881.0 N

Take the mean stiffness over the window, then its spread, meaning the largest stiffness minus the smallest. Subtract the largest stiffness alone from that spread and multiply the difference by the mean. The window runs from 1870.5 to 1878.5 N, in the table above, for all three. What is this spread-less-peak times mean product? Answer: -81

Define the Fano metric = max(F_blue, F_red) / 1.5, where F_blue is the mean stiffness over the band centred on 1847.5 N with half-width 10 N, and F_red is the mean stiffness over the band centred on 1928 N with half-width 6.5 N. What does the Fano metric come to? 6.0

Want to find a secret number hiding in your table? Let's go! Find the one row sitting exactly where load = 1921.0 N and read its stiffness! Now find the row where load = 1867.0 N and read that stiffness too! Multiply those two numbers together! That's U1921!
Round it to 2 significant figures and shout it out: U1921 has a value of 69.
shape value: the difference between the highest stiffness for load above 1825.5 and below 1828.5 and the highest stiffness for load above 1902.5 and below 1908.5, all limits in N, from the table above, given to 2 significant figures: -0.22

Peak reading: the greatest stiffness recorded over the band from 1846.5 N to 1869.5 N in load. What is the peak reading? 10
